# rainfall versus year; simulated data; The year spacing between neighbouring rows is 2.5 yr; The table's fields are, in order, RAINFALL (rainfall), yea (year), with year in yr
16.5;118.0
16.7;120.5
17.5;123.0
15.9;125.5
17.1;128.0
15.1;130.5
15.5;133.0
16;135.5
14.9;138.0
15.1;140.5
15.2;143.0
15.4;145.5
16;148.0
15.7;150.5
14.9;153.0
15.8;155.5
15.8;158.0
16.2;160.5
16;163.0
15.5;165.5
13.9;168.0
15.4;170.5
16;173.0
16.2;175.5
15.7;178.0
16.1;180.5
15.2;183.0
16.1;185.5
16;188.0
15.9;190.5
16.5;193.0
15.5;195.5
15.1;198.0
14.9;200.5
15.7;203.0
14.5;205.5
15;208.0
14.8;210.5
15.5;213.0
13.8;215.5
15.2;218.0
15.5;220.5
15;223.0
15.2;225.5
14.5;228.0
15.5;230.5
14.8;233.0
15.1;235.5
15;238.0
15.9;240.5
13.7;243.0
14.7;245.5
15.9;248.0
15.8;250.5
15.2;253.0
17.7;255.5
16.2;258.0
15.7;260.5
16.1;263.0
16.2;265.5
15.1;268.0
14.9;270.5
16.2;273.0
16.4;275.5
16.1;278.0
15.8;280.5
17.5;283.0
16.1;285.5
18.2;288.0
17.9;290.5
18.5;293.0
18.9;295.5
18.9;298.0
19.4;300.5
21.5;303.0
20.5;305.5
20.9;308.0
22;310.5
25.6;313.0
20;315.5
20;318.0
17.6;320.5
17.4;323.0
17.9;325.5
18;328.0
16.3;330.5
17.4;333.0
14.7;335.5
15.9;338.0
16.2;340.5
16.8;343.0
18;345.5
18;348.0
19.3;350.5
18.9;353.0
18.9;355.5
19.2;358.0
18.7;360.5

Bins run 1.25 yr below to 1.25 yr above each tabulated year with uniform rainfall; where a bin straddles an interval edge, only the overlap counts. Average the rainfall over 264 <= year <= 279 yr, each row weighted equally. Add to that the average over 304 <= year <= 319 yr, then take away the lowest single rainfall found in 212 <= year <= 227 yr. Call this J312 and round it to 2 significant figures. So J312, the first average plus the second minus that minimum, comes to 24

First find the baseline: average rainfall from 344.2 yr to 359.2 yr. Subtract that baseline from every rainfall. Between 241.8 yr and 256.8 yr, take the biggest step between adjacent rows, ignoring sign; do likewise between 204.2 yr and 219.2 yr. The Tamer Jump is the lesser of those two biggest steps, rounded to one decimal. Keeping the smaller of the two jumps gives 1.7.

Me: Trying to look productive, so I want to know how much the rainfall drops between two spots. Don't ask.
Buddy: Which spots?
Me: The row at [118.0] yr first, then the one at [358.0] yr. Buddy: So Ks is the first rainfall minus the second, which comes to -2.7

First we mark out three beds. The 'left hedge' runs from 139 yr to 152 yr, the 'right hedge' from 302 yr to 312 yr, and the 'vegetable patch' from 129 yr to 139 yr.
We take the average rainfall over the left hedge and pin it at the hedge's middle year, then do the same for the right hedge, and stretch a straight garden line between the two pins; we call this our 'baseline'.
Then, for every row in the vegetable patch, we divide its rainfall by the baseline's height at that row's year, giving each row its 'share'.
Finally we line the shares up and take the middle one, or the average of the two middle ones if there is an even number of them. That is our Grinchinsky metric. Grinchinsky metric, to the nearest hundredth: 1.02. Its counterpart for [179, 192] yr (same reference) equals 0.94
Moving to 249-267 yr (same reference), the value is 0.82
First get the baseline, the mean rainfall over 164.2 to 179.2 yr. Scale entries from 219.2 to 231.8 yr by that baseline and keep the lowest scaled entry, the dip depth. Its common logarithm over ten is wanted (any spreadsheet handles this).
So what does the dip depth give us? -0.0028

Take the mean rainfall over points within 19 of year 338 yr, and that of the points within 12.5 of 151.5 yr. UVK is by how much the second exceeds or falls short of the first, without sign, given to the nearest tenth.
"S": 1.8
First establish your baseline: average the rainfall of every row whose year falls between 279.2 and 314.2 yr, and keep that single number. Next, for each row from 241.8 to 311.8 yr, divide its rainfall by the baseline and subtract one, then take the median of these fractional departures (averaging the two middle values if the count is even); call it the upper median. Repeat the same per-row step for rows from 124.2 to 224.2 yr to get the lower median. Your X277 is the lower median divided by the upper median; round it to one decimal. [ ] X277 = 1.2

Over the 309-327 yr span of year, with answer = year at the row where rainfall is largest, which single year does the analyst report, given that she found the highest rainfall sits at 313.0 yr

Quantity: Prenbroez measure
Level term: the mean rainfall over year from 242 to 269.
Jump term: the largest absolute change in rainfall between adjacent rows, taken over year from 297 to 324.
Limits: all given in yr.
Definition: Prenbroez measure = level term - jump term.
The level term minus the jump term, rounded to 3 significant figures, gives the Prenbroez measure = 10.1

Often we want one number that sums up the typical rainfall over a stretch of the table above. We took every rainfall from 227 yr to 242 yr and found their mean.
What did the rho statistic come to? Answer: 15.1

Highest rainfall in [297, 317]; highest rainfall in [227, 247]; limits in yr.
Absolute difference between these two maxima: 10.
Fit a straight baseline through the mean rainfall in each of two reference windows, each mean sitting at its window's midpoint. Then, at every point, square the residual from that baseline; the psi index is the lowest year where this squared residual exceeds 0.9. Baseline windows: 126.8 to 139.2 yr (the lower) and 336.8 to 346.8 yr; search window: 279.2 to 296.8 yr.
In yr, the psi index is 283.0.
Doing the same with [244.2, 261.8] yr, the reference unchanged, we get 245.5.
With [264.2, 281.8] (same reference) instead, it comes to 268.0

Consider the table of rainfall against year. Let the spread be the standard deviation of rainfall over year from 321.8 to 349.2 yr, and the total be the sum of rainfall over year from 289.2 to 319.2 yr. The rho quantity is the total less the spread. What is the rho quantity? 243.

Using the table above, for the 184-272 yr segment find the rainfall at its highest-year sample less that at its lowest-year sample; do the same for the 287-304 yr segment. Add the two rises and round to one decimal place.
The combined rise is 2.1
